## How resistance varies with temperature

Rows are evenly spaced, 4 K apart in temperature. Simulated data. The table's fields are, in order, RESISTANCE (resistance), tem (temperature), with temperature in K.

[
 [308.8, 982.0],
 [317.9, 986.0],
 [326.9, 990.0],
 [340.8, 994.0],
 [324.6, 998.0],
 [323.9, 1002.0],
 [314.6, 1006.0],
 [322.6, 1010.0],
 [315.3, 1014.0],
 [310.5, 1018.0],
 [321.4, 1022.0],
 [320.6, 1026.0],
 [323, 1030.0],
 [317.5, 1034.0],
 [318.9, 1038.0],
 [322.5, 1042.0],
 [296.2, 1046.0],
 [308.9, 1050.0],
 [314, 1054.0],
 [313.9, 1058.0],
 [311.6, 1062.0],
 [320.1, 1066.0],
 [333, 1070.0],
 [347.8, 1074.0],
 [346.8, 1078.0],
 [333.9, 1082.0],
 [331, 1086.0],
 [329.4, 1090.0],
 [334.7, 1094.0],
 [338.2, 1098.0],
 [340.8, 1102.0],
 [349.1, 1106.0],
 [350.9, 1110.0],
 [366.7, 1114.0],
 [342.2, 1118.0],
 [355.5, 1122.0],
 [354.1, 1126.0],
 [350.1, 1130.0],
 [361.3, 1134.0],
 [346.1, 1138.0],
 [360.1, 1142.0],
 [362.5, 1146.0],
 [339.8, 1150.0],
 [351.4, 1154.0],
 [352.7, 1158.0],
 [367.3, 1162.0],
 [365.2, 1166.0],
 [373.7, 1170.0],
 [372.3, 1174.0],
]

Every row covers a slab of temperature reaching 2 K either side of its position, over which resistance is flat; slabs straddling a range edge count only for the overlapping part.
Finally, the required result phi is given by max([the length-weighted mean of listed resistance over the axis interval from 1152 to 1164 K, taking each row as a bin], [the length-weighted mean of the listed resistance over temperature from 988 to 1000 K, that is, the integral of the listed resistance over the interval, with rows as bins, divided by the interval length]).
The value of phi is 357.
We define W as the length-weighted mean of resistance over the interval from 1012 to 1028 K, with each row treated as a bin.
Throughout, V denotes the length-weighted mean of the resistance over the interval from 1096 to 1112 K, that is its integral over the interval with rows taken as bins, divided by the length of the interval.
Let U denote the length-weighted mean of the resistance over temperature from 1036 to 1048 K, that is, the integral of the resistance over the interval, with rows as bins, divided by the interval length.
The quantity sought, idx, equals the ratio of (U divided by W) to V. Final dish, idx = 0.0029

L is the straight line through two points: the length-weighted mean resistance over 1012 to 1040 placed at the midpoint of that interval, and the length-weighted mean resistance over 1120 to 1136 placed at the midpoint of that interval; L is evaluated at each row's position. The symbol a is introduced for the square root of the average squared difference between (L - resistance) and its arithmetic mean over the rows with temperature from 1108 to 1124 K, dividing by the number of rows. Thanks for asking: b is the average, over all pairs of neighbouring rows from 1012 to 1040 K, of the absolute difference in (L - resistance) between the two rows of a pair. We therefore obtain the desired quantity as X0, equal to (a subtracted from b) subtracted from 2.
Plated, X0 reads 6.9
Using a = 9.2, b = 4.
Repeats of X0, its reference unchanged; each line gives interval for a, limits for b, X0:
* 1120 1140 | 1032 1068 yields 1.0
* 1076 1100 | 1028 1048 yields -0.2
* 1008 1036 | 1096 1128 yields -2.4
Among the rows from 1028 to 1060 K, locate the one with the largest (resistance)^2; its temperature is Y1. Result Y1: 1030.0 K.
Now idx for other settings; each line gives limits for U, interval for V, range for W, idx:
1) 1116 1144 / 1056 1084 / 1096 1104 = 0.0032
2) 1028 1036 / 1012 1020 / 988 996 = 0.0031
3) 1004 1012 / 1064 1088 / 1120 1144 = 0.0027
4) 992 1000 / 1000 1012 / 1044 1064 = 0.0034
